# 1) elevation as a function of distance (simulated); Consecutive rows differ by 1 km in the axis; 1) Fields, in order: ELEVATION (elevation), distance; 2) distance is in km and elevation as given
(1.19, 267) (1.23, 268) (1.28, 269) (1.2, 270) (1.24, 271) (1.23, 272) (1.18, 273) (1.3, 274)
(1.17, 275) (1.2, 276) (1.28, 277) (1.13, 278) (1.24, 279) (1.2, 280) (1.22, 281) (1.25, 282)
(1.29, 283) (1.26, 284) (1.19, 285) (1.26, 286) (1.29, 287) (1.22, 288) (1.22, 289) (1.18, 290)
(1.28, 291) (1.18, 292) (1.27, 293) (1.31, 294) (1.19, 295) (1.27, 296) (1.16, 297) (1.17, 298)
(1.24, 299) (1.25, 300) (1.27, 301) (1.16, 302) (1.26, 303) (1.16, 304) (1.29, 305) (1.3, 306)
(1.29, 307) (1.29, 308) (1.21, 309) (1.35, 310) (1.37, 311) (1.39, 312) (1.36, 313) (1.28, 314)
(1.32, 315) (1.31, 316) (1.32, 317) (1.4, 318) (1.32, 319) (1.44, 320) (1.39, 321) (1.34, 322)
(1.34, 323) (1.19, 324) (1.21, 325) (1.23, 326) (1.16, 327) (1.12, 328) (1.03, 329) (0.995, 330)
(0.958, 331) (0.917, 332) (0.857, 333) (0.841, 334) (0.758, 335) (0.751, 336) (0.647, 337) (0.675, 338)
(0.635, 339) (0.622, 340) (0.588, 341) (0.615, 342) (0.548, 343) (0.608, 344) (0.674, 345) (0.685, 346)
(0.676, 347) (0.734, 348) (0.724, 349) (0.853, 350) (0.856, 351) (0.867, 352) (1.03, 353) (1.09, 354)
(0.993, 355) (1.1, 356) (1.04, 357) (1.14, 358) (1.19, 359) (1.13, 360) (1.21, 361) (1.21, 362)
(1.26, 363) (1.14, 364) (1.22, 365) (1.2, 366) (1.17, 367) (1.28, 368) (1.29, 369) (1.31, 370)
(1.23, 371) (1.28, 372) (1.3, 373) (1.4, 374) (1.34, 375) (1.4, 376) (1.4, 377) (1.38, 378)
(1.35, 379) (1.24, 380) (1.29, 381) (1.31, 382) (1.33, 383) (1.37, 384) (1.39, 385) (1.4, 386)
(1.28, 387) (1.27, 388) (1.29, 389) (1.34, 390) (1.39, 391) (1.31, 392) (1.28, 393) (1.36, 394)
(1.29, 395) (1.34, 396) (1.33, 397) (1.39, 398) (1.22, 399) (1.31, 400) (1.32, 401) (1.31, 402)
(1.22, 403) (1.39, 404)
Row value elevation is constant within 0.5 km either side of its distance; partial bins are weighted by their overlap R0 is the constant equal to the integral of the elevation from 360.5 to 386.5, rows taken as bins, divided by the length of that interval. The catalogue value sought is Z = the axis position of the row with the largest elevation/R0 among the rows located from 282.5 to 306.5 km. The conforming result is 294 km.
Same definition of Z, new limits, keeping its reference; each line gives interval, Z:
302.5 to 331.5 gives 320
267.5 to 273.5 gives 269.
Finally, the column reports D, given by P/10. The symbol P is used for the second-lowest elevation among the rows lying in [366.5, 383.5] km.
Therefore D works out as 0.123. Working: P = 1.23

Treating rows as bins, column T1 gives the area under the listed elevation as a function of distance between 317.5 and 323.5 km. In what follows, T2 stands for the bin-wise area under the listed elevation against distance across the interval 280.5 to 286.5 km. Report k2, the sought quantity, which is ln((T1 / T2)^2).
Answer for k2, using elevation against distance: 0.2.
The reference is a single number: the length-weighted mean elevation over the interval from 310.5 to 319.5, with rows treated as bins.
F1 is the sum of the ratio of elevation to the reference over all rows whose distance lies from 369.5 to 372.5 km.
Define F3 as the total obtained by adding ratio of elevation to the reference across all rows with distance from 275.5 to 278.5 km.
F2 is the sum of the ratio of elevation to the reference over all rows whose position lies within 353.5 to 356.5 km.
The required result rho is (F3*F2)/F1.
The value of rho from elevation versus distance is 2.2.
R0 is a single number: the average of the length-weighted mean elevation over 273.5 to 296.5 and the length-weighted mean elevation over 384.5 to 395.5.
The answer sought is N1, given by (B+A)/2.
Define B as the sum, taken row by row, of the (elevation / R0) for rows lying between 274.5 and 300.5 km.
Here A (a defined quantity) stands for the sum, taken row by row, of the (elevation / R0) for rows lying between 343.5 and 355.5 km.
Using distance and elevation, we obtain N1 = 16.3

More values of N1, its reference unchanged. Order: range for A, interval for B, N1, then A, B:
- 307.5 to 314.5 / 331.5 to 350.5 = 8.8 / 7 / 10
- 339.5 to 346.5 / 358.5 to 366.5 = 5.4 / 3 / 7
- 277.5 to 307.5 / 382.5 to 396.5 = 21.7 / 29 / 15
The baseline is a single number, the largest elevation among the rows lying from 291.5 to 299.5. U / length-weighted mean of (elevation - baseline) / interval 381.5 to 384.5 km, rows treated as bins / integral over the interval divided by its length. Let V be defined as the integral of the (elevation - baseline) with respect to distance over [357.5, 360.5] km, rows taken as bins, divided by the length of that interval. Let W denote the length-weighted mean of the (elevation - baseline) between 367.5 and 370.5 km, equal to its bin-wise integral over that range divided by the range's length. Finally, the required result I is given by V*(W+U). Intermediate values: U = 0.03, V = -0.16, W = -0.02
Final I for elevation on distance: -0.002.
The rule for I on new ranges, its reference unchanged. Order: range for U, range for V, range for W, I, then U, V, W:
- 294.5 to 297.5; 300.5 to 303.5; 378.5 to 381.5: 0.010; -0.10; -0.08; -0.02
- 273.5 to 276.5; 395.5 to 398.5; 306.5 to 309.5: -0.006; -0.09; 0.04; -0.05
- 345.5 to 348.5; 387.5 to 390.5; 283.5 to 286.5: 0.007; -0.61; -0.01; -0.07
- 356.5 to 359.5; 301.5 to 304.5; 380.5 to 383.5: 0.022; -0.19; -0.12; 0.00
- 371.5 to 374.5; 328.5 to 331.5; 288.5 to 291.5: 0.021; 0.02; -0.32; -0.08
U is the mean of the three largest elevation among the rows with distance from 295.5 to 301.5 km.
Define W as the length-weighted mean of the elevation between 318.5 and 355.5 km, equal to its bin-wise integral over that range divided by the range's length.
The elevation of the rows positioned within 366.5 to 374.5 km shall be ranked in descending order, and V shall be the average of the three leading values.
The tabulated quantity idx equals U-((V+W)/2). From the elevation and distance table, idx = 0.136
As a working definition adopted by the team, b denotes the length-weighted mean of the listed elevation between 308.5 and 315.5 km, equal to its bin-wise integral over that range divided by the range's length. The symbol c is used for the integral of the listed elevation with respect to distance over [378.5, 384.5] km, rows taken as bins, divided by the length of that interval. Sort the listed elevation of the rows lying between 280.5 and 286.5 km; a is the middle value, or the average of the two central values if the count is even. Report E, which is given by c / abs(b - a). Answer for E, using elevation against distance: 18.6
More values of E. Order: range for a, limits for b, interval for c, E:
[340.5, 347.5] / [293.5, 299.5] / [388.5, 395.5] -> 2.2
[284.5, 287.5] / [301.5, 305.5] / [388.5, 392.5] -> 31.4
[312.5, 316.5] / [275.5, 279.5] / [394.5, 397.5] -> 12.9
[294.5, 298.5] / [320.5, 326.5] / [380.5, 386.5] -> 13.0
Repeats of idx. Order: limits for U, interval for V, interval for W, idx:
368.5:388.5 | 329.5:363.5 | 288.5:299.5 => 0.174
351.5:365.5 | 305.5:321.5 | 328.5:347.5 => 0.154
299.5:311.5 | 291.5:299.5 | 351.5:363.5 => 0.146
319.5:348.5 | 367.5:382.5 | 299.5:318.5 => 0.043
